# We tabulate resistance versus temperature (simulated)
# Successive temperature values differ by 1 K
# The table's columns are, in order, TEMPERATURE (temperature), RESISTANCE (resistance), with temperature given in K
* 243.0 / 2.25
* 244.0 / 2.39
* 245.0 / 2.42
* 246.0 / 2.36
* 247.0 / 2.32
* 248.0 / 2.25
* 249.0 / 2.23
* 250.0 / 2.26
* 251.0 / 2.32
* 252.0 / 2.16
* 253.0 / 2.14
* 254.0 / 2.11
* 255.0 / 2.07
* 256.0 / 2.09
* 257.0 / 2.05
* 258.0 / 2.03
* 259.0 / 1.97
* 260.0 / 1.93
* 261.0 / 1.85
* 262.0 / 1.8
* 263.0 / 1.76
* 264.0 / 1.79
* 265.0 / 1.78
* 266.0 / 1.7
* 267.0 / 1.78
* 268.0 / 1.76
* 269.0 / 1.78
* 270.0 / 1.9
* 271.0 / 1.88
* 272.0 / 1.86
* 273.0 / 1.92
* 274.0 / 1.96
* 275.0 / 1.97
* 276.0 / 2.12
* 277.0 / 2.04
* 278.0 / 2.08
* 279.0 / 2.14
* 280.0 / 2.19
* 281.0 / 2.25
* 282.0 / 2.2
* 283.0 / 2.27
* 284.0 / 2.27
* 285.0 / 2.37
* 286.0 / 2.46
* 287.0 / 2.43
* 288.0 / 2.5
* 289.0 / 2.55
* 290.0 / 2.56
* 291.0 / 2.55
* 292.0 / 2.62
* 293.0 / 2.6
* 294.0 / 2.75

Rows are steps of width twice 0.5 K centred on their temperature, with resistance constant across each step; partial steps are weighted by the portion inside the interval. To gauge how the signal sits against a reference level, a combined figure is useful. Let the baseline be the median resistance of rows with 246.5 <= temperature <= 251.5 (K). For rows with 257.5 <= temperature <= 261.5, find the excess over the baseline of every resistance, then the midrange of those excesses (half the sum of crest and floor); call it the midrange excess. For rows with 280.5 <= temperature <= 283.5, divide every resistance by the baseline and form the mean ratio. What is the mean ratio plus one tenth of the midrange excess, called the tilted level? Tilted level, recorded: 0.96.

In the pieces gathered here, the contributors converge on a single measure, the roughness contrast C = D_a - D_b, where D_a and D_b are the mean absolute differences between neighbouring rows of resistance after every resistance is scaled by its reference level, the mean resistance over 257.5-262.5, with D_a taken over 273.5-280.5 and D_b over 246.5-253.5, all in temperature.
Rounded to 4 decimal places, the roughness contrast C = 0.0026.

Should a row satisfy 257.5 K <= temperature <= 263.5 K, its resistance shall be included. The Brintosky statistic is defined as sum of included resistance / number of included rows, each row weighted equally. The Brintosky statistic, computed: 1.89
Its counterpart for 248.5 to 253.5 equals 2.22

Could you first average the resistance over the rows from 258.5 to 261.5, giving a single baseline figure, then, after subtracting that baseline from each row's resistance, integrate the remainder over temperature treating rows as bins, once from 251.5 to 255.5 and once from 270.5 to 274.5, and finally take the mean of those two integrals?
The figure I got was 0.38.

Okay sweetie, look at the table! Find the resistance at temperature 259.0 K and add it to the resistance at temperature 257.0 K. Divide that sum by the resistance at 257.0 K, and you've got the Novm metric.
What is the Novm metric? 2.0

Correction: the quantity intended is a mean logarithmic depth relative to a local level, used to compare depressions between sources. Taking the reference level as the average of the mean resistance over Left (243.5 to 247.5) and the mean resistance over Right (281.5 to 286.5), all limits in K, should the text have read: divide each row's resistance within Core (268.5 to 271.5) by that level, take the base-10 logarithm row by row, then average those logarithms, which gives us -0.10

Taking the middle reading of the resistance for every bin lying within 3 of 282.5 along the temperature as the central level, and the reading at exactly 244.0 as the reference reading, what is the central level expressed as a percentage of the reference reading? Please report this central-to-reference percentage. 95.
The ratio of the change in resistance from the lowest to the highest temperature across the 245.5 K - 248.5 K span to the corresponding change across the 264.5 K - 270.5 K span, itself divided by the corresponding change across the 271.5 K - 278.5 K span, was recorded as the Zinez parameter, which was -4.2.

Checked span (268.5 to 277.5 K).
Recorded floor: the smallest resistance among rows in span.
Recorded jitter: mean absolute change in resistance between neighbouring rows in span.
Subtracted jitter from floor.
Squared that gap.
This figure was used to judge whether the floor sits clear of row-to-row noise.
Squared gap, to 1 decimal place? 2.9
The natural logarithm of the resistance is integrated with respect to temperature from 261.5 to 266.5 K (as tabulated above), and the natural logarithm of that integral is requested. 1.0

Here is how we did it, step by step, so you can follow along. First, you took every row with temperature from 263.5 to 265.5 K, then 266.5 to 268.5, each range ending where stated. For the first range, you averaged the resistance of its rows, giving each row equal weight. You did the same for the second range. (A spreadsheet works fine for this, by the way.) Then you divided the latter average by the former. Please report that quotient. 0.99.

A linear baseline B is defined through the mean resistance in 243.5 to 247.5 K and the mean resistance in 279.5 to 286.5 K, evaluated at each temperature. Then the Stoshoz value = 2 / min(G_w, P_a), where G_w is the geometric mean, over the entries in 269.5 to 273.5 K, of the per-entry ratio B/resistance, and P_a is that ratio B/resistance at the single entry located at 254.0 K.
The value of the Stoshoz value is 1.79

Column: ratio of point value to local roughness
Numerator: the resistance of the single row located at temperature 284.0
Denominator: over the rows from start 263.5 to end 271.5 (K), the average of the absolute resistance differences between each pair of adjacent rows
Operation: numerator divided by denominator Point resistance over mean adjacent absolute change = 45.4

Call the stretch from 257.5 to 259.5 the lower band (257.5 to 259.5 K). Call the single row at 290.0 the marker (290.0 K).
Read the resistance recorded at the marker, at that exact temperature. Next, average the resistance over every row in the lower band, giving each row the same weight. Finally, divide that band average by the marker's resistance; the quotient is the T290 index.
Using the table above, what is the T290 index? 0.78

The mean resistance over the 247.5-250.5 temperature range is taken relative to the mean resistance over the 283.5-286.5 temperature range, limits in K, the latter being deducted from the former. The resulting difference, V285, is -0.1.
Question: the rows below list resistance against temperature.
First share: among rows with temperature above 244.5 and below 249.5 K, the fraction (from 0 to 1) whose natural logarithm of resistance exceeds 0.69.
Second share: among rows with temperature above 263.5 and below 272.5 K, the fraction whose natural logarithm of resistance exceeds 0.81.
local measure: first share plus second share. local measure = 1.00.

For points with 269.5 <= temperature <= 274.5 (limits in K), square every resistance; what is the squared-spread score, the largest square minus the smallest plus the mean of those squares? 4.0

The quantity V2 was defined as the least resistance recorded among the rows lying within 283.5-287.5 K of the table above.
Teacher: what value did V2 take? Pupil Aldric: 2.27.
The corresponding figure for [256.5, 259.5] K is 1.97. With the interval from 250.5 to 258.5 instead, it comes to 2.03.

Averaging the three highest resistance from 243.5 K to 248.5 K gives 2.39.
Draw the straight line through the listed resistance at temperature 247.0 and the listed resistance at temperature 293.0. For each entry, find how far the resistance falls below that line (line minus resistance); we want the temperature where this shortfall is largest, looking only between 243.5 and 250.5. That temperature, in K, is 249.0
